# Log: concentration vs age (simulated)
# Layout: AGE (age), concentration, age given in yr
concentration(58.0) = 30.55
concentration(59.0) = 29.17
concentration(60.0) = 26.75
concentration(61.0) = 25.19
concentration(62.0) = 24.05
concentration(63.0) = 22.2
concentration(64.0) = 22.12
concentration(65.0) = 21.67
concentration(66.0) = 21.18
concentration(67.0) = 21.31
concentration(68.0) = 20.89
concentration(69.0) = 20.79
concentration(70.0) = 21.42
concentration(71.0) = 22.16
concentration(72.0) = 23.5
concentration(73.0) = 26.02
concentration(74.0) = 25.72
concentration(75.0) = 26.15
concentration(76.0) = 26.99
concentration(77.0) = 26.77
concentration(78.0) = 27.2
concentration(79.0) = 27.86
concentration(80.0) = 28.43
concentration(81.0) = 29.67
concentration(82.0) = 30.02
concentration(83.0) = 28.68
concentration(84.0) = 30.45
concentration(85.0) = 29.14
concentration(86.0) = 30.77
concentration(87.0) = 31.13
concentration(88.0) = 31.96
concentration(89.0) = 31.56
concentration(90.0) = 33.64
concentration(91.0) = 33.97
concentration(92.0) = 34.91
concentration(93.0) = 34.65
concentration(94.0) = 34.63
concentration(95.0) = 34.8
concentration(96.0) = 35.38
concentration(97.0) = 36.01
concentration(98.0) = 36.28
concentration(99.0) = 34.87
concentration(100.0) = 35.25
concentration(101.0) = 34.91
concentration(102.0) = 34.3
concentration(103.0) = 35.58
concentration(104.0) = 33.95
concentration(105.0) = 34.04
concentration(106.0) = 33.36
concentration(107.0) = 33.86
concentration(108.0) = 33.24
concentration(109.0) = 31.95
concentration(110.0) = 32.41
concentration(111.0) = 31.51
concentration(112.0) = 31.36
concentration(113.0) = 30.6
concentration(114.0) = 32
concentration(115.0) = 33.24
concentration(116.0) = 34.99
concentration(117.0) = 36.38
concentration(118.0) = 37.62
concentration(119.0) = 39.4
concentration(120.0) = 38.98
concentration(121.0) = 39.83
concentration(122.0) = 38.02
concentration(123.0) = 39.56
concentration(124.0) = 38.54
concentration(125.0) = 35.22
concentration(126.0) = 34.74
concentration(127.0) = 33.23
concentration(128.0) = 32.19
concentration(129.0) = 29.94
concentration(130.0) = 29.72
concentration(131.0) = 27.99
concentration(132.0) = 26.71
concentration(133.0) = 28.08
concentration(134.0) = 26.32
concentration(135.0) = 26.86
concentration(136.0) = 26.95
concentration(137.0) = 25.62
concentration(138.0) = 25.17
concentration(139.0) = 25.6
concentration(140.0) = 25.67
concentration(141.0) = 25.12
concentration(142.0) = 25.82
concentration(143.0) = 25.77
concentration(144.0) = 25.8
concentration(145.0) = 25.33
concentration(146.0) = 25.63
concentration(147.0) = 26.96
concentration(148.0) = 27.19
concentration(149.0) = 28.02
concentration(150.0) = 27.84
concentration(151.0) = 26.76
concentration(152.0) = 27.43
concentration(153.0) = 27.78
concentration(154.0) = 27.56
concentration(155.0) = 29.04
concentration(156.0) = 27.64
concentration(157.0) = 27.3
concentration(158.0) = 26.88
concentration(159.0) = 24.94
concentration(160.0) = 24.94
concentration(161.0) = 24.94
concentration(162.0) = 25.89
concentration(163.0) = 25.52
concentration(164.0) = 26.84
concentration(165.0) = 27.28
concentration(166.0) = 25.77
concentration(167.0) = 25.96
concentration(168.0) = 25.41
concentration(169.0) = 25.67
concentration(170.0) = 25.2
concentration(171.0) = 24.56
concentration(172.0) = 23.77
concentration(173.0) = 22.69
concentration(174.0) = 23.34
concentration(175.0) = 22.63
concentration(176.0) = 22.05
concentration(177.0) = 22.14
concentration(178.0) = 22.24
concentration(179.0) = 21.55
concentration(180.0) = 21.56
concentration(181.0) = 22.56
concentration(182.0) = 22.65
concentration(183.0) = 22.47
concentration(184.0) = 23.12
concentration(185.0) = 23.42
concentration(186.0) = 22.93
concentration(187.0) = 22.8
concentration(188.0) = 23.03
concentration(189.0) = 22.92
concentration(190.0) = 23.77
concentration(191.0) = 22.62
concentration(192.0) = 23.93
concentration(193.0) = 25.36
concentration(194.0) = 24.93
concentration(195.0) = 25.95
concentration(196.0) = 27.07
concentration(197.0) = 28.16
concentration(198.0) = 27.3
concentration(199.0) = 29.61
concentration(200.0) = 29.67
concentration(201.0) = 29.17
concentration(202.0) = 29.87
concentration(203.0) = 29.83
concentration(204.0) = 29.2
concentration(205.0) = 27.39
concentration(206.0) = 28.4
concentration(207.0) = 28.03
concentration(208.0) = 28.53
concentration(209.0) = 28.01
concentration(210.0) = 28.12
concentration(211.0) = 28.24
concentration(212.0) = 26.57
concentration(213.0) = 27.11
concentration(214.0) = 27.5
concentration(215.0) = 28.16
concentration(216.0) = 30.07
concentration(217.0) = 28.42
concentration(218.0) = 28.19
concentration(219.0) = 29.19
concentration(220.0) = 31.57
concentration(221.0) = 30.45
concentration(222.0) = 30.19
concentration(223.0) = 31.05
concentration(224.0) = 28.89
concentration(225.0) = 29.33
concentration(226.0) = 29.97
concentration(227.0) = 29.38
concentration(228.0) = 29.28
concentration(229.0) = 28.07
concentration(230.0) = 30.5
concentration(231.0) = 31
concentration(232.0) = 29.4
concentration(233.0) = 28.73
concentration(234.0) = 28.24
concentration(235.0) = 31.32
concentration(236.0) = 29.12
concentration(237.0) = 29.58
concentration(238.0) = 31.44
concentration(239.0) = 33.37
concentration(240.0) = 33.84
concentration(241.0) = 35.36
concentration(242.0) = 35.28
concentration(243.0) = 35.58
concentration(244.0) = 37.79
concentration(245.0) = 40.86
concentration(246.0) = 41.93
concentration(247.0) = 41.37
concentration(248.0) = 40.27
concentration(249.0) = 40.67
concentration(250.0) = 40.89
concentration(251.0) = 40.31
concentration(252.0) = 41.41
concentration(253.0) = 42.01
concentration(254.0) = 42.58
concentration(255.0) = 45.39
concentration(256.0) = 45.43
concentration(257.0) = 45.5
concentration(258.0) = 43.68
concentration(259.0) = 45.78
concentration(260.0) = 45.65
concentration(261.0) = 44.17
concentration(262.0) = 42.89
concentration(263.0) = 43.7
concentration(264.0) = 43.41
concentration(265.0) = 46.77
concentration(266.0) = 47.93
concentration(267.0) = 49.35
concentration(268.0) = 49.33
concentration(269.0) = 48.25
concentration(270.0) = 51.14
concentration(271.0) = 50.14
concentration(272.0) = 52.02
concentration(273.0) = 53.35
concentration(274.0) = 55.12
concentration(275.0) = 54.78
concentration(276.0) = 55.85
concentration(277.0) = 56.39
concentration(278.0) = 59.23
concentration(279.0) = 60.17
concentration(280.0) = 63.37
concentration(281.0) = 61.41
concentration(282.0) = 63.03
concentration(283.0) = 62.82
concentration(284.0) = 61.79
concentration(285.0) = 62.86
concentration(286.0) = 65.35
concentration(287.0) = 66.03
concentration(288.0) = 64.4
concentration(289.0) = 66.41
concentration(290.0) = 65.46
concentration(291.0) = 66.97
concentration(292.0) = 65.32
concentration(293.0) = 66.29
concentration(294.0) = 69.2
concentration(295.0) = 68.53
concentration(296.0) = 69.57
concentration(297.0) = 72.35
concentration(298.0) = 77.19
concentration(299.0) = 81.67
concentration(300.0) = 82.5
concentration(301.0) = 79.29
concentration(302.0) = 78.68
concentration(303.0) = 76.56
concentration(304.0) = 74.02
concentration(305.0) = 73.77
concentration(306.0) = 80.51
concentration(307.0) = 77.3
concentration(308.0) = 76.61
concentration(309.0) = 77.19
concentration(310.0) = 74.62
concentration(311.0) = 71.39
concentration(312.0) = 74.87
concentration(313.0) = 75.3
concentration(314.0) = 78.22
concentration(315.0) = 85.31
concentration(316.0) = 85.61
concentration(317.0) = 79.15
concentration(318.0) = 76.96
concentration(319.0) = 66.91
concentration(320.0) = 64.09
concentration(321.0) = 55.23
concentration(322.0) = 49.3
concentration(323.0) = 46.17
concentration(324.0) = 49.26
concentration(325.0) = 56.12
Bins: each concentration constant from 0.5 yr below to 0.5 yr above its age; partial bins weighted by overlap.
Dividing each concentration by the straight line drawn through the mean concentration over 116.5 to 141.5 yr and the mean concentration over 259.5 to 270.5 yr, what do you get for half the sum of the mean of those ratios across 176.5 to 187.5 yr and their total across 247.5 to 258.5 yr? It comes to 5.5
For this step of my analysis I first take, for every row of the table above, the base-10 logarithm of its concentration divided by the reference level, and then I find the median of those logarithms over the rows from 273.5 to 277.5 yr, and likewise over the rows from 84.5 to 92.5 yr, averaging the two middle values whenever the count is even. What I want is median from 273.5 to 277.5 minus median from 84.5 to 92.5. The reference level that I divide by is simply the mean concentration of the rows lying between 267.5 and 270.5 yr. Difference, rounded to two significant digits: 0.24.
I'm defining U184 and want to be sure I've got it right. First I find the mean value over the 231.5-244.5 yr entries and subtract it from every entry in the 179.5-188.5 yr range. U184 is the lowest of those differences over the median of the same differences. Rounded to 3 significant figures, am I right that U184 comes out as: 1.13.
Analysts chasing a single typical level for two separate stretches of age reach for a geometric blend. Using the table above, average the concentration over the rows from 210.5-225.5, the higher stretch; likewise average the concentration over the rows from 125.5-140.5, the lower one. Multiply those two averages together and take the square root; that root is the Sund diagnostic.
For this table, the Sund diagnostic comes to 29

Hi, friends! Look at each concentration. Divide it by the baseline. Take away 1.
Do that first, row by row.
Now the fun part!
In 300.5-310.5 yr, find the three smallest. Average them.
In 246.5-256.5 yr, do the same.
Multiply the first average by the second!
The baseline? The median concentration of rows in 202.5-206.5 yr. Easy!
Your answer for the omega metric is 0.63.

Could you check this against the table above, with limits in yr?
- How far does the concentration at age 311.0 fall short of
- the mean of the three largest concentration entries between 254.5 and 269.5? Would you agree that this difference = -22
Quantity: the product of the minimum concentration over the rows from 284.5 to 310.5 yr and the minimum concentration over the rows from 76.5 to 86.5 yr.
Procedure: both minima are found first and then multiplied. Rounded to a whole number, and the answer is 1683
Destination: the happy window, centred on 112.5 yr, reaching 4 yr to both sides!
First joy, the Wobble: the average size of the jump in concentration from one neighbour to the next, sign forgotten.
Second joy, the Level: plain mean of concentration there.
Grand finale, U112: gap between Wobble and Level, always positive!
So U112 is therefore 31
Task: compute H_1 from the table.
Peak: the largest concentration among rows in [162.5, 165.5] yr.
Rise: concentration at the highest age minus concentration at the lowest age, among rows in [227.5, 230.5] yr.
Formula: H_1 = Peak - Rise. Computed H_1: 26.1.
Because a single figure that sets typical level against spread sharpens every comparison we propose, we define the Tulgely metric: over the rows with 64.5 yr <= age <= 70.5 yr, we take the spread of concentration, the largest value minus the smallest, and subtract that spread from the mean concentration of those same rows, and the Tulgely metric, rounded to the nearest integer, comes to 20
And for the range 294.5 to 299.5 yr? 61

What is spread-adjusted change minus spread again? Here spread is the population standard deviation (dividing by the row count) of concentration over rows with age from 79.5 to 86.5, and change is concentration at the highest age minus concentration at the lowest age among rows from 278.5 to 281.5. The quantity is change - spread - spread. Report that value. 0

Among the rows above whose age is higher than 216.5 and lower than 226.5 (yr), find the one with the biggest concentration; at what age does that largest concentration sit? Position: 220.0 yr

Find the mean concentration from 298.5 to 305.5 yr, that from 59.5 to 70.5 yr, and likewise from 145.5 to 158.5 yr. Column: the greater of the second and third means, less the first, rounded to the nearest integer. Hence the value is -51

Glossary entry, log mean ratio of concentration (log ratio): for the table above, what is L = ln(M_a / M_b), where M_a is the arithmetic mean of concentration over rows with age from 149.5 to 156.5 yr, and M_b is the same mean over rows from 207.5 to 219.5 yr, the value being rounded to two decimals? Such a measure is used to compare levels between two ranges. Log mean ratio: -0.02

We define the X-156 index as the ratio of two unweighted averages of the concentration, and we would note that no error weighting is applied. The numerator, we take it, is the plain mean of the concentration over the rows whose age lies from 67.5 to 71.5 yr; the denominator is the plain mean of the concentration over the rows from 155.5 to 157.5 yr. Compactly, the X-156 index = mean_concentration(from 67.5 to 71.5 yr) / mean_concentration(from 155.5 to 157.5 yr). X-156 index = 0.78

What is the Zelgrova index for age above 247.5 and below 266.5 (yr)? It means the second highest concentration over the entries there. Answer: 46.77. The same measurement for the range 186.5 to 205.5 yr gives 29.83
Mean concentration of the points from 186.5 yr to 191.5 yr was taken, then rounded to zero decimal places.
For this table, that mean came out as 23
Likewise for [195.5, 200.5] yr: 28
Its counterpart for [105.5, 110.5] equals 33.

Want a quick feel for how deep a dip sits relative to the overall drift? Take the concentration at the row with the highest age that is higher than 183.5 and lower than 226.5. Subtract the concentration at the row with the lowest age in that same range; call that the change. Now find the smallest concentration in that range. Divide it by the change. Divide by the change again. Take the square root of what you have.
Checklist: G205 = 0.7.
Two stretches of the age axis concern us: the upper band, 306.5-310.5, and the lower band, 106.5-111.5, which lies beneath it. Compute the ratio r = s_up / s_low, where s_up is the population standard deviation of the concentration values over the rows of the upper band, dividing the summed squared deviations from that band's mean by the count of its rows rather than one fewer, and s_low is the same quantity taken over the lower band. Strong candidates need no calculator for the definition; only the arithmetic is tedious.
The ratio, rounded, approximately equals 1.3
